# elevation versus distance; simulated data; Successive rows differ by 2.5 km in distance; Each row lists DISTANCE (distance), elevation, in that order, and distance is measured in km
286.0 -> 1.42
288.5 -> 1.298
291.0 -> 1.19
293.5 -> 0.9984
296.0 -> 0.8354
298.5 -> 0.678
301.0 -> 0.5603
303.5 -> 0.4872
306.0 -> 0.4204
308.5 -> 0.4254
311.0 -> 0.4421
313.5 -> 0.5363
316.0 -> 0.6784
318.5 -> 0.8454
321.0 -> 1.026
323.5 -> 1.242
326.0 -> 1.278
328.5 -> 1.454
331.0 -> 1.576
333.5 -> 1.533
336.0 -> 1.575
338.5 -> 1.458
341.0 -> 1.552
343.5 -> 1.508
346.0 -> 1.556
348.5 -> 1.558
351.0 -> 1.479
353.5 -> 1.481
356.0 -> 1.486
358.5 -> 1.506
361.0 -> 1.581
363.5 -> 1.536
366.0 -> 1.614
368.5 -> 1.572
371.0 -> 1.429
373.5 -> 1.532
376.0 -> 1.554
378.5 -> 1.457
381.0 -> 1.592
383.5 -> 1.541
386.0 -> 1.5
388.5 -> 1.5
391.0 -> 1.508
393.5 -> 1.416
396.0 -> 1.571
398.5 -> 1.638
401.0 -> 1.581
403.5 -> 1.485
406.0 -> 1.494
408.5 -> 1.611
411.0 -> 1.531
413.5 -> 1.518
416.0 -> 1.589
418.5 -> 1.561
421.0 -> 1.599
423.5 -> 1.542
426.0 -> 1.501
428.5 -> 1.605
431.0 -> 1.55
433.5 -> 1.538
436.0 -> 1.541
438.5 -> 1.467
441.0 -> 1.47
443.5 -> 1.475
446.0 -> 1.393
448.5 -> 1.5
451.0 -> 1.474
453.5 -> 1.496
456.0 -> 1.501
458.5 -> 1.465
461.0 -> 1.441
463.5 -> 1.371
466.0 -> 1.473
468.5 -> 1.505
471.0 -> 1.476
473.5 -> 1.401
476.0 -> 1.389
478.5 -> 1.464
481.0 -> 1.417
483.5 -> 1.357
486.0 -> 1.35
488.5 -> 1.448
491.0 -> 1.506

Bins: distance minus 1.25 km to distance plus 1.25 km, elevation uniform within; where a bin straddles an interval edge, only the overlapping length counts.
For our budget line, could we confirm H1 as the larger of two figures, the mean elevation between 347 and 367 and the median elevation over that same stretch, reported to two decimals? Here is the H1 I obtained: 1.53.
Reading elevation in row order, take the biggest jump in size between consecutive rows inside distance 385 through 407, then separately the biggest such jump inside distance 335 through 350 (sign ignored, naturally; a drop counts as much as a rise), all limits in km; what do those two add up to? 0.27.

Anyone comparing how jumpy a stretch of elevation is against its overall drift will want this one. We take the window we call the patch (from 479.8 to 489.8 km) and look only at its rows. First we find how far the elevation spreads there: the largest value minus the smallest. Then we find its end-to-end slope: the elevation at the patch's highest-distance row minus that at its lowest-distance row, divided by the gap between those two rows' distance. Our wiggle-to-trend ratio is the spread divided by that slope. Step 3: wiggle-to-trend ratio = 24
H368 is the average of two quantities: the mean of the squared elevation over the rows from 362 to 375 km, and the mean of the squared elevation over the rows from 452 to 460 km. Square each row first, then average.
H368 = 2.29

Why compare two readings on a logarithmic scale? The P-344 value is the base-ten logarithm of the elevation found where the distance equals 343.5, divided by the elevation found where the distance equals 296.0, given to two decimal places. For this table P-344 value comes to 0.26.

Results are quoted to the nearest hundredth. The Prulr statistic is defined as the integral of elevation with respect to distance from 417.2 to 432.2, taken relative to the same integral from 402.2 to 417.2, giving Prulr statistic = 1.01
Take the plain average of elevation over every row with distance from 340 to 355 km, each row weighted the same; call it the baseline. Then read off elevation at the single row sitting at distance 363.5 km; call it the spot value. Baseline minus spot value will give -0.01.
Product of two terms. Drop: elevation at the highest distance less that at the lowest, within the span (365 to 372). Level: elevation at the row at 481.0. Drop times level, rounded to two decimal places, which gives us -0.26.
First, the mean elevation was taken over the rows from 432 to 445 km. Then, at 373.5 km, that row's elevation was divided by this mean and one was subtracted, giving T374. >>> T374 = 0.023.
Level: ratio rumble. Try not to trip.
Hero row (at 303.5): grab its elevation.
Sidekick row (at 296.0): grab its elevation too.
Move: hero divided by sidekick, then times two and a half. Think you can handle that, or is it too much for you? 1.46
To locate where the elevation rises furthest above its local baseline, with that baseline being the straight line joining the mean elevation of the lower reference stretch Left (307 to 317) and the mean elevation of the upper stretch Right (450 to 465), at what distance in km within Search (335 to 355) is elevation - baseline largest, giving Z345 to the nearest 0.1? 336.0 km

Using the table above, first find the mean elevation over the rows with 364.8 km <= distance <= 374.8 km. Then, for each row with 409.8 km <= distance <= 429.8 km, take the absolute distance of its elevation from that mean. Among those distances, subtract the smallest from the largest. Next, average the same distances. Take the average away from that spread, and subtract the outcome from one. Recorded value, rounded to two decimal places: 0.97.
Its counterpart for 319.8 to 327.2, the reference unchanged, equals 1.10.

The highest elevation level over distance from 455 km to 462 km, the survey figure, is 1.501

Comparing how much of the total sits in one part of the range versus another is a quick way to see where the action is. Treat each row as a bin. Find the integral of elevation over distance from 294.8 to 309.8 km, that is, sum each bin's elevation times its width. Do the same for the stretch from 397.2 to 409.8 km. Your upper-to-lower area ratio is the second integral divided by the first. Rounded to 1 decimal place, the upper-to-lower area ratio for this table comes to 2.3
